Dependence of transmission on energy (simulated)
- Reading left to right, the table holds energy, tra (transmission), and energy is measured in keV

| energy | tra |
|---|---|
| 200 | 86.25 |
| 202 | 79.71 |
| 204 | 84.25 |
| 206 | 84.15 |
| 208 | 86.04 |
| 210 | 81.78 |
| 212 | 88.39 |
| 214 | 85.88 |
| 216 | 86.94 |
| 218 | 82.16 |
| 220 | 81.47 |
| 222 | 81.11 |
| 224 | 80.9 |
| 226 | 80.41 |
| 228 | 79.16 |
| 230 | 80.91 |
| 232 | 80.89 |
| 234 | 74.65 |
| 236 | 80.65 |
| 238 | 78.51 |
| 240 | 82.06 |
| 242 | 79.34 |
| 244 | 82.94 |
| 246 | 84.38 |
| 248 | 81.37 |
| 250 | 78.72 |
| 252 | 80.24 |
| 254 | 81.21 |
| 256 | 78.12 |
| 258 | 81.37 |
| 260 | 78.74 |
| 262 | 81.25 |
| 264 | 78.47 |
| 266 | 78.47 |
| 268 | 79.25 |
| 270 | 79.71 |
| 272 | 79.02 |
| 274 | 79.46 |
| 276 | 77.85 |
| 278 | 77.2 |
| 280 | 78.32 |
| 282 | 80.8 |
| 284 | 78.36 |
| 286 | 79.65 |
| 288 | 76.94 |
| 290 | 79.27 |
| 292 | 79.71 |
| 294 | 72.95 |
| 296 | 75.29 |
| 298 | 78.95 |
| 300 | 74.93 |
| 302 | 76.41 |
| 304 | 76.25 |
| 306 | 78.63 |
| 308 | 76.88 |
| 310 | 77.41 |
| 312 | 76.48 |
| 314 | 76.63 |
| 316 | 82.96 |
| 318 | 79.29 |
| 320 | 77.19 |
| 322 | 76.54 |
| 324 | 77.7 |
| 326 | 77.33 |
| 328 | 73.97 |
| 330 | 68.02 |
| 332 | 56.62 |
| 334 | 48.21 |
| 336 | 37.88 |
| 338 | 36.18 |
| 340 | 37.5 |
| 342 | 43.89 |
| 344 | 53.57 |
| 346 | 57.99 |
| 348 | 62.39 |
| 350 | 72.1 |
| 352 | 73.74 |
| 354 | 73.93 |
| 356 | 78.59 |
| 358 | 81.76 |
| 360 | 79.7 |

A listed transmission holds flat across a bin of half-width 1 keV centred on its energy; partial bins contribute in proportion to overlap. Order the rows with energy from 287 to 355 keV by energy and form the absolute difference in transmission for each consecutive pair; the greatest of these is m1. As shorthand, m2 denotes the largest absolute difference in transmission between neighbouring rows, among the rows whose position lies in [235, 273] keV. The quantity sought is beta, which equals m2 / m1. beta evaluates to 0.32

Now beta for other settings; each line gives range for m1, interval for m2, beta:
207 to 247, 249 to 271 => 0.49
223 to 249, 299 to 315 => 0.38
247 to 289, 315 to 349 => 3.51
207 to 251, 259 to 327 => 1.02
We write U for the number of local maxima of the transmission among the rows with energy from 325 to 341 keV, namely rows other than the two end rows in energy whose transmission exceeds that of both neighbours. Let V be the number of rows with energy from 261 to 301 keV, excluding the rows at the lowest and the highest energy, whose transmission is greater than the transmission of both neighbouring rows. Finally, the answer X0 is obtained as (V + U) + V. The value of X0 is 12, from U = 0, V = 6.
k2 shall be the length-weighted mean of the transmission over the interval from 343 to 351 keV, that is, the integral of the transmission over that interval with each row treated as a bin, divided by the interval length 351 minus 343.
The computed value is 62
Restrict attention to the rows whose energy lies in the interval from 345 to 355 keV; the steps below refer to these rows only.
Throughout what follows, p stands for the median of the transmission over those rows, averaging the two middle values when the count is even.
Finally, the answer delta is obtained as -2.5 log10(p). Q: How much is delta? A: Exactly -4.64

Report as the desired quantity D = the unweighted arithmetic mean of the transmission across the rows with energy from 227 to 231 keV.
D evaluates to 80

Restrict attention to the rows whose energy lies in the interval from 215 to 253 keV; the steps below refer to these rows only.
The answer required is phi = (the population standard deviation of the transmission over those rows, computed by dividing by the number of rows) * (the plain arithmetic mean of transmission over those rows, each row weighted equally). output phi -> 196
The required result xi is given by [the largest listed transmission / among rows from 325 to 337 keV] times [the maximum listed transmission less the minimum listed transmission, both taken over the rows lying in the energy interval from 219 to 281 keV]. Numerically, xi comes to 752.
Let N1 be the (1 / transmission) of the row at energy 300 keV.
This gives 0.0133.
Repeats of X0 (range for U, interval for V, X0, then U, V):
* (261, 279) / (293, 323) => 12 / 2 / 5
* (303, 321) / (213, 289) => 27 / 3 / 12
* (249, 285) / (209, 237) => 12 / 6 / 3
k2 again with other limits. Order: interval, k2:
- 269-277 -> 79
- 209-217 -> 86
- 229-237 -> 79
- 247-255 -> 80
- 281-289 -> 79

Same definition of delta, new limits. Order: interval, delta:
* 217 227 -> -4.77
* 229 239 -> -4.77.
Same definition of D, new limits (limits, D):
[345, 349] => 60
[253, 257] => 80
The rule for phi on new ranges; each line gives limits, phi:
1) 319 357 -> 931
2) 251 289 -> 103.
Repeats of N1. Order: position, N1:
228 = 0.0126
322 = 0.0131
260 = 0.0127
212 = 0.0113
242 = 0.0126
